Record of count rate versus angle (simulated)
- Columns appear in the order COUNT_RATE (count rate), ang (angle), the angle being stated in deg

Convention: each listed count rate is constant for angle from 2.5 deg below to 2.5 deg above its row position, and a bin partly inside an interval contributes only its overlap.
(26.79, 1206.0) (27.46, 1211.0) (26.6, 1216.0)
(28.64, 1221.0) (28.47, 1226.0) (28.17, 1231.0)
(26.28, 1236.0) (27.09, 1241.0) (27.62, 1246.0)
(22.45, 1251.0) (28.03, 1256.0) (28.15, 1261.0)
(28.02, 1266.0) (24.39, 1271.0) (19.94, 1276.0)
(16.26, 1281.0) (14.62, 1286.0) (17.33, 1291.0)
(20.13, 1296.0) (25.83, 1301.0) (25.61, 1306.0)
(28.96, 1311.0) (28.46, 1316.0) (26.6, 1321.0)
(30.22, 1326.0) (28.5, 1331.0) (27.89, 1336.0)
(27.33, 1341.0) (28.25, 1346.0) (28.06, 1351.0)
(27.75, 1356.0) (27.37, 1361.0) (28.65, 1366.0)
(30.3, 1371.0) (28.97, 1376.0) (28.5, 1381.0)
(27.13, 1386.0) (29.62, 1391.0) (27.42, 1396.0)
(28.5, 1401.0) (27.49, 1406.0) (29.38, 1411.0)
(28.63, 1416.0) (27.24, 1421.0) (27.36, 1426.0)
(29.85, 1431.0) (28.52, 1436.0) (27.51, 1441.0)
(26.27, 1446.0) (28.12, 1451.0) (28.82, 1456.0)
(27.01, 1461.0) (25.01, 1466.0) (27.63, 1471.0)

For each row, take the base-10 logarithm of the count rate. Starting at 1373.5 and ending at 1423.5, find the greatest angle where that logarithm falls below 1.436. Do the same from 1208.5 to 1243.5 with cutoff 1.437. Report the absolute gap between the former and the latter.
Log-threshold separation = 180 deg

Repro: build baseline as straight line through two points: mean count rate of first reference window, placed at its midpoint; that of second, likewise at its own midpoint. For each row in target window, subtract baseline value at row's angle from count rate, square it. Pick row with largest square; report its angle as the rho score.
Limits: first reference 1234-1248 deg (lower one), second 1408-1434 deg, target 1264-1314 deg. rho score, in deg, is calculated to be 1286.0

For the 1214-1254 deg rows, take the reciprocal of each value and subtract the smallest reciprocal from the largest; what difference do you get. 0.010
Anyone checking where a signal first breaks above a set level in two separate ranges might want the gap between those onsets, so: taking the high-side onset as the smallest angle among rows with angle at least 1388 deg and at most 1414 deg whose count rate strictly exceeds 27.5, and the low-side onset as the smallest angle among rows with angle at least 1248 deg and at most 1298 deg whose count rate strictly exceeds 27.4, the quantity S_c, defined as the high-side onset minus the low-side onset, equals 135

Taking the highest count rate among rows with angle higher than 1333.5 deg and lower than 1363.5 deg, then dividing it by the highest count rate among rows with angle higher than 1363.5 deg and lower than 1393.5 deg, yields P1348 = 0.932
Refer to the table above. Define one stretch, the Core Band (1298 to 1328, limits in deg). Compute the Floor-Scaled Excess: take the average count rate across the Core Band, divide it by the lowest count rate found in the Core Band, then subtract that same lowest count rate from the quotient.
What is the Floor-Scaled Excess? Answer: -24.5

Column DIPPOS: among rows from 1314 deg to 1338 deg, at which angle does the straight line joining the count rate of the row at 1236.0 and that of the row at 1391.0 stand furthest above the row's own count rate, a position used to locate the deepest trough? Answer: 1321.0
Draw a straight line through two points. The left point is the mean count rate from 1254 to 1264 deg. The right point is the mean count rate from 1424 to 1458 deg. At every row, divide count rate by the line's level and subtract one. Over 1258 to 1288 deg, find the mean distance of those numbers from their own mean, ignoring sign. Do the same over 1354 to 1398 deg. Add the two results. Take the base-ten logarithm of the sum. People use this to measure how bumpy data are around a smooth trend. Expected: -0.68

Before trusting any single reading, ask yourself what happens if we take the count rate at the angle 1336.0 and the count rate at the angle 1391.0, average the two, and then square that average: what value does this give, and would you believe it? 827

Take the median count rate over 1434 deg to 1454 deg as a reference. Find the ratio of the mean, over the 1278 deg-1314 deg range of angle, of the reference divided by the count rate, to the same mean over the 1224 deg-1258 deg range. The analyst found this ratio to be 1.33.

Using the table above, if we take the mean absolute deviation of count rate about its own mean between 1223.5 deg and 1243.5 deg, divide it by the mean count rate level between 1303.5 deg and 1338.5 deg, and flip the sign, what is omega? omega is -0.029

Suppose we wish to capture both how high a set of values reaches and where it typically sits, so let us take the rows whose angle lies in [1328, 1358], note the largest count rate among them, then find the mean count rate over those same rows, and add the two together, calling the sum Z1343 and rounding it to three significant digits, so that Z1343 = 56.5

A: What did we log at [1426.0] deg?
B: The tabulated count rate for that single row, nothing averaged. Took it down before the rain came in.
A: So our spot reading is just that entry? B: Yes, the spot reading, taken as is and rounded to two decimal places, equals 27.36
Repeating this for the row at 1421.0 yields 27.24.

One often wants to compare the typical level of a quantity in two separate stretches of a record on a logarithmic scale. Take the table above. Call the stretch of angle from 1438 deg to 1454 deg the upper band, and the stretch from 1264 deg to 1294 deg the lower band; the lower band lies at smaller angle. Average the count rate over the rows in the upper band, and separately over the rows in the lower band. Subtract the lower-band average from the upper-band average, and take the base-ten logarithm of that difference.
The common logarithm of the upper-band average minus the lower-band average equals 0.9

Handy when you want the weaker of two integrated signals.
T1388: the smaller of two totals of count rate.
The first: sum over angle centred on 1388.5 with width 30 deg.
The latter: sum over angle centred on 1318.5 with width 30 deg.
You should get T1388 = 168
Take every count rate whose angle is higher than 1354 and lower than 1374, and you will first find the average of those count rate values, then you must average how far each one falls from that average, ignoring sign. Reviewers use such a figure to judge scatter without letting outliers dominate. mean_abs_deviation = 0.96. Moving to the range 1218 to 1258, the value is 1.37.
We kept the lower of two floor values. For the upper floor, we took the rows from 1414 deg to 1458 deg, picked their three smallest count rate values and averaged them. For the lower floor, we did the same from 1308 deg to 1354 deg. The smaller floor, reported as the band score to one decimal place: 27.0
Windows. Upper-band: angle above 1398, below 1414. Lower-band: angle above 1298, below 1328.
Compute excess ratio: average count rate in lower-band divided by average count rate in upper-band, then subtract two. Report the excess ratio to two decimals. -1.03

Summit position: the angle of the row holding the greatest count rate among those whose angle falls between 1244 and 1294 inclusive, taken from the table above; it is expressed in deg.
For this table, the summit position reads 1261.0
